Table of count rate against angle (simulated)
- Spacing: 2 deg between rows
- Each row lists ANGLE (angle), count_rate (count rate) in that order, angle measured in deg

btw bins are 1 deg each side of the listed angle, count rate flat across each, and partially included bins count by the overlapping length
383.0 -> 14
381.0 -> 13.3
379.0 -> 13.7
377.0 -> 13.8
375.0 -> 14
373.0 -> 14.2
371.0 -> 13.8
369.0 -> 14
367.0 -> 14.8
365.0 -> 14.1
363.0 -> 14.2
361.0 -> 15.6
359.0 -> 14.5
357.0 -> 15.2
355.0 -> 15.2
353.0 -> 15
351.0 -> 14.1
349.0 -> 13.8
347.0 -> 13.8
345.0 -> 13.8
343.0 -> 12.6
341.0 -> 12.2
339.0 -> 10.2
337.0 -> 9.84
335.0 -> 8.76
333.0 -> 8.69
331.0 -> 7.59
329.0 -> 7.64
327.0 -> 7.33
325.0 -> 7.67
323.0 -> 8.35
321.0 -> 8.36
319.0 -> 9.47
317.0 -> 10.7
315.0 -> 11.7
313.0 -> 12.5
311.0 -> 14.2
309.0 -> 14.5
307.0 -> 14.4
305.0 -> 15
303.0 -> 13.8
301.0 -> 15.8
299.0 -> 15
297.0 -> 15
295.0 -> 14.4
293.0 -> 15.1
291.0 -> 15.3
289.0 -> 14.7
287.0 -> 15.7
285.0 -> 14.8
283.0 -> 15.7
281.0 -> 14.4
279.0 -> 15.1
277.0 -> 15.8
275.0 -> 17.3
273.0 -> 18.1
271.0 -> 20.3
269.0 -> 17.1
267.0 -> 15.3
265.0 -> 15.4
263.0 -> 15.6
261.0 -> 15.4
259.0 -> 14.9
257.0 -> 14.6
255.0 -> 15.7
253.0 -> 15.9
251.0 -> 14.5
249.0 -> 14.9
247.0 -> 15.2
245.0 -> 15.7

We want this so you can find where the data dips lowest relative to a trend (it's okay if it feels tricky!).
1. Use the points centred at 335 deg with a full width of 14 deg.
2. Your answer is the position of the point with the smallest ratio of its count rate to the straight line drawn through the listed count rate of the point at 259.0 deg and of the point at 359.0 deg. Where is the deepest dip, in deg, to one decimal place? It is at 331.0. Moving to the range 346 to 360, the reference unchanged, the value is 347.0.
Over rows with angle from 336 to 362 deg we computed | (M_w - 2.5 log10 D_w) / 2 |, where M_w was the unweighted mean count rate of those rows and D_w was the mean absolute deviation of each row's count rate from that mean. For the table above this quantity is 6.6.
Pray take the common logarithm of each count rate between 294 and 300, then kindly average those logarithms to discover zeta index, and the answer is 1.17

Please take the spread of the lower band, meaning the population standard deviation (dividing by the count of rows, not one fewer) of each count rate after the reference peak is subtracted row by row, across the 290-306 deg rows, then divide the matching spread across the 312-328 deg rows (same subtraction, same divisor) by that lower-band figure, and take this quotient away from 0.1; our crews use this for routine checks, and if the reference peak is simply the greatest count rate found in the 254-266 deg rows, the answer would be -3.1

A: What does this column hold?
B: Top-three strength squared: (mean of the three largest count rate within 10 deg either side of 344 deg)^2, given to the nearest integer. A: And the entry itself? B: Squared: 204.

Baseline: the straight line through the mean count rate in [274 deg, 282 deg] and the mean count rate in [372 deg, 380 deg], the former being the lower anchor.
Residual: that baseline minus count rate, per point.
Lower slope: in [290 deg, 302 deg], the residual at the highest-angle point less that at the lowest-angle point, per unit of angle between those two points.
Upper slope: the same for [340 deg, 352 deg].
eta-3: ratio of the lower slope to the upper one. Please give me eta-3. 0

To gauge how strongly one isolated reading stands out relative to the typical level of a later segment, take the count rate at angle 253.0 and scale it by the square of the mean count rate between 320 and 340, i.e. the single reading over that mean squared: 0.22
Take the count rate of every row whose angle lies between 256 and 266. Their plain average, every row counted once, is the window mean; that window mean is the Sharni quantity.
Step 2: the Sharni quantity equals 15.2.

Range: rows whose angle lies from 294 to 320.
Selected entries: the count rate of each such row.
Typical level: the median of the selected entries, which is 14.4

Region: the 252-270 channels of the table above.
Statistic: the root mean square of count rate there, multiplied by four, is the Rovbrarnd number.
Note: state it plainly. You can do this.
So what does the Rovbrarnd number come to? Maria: 62.2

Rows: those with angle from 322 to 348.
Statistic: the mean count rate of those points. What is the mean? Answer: 9.9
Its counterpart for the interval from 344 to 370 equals 14.5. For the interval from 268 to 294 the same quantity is 16.1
